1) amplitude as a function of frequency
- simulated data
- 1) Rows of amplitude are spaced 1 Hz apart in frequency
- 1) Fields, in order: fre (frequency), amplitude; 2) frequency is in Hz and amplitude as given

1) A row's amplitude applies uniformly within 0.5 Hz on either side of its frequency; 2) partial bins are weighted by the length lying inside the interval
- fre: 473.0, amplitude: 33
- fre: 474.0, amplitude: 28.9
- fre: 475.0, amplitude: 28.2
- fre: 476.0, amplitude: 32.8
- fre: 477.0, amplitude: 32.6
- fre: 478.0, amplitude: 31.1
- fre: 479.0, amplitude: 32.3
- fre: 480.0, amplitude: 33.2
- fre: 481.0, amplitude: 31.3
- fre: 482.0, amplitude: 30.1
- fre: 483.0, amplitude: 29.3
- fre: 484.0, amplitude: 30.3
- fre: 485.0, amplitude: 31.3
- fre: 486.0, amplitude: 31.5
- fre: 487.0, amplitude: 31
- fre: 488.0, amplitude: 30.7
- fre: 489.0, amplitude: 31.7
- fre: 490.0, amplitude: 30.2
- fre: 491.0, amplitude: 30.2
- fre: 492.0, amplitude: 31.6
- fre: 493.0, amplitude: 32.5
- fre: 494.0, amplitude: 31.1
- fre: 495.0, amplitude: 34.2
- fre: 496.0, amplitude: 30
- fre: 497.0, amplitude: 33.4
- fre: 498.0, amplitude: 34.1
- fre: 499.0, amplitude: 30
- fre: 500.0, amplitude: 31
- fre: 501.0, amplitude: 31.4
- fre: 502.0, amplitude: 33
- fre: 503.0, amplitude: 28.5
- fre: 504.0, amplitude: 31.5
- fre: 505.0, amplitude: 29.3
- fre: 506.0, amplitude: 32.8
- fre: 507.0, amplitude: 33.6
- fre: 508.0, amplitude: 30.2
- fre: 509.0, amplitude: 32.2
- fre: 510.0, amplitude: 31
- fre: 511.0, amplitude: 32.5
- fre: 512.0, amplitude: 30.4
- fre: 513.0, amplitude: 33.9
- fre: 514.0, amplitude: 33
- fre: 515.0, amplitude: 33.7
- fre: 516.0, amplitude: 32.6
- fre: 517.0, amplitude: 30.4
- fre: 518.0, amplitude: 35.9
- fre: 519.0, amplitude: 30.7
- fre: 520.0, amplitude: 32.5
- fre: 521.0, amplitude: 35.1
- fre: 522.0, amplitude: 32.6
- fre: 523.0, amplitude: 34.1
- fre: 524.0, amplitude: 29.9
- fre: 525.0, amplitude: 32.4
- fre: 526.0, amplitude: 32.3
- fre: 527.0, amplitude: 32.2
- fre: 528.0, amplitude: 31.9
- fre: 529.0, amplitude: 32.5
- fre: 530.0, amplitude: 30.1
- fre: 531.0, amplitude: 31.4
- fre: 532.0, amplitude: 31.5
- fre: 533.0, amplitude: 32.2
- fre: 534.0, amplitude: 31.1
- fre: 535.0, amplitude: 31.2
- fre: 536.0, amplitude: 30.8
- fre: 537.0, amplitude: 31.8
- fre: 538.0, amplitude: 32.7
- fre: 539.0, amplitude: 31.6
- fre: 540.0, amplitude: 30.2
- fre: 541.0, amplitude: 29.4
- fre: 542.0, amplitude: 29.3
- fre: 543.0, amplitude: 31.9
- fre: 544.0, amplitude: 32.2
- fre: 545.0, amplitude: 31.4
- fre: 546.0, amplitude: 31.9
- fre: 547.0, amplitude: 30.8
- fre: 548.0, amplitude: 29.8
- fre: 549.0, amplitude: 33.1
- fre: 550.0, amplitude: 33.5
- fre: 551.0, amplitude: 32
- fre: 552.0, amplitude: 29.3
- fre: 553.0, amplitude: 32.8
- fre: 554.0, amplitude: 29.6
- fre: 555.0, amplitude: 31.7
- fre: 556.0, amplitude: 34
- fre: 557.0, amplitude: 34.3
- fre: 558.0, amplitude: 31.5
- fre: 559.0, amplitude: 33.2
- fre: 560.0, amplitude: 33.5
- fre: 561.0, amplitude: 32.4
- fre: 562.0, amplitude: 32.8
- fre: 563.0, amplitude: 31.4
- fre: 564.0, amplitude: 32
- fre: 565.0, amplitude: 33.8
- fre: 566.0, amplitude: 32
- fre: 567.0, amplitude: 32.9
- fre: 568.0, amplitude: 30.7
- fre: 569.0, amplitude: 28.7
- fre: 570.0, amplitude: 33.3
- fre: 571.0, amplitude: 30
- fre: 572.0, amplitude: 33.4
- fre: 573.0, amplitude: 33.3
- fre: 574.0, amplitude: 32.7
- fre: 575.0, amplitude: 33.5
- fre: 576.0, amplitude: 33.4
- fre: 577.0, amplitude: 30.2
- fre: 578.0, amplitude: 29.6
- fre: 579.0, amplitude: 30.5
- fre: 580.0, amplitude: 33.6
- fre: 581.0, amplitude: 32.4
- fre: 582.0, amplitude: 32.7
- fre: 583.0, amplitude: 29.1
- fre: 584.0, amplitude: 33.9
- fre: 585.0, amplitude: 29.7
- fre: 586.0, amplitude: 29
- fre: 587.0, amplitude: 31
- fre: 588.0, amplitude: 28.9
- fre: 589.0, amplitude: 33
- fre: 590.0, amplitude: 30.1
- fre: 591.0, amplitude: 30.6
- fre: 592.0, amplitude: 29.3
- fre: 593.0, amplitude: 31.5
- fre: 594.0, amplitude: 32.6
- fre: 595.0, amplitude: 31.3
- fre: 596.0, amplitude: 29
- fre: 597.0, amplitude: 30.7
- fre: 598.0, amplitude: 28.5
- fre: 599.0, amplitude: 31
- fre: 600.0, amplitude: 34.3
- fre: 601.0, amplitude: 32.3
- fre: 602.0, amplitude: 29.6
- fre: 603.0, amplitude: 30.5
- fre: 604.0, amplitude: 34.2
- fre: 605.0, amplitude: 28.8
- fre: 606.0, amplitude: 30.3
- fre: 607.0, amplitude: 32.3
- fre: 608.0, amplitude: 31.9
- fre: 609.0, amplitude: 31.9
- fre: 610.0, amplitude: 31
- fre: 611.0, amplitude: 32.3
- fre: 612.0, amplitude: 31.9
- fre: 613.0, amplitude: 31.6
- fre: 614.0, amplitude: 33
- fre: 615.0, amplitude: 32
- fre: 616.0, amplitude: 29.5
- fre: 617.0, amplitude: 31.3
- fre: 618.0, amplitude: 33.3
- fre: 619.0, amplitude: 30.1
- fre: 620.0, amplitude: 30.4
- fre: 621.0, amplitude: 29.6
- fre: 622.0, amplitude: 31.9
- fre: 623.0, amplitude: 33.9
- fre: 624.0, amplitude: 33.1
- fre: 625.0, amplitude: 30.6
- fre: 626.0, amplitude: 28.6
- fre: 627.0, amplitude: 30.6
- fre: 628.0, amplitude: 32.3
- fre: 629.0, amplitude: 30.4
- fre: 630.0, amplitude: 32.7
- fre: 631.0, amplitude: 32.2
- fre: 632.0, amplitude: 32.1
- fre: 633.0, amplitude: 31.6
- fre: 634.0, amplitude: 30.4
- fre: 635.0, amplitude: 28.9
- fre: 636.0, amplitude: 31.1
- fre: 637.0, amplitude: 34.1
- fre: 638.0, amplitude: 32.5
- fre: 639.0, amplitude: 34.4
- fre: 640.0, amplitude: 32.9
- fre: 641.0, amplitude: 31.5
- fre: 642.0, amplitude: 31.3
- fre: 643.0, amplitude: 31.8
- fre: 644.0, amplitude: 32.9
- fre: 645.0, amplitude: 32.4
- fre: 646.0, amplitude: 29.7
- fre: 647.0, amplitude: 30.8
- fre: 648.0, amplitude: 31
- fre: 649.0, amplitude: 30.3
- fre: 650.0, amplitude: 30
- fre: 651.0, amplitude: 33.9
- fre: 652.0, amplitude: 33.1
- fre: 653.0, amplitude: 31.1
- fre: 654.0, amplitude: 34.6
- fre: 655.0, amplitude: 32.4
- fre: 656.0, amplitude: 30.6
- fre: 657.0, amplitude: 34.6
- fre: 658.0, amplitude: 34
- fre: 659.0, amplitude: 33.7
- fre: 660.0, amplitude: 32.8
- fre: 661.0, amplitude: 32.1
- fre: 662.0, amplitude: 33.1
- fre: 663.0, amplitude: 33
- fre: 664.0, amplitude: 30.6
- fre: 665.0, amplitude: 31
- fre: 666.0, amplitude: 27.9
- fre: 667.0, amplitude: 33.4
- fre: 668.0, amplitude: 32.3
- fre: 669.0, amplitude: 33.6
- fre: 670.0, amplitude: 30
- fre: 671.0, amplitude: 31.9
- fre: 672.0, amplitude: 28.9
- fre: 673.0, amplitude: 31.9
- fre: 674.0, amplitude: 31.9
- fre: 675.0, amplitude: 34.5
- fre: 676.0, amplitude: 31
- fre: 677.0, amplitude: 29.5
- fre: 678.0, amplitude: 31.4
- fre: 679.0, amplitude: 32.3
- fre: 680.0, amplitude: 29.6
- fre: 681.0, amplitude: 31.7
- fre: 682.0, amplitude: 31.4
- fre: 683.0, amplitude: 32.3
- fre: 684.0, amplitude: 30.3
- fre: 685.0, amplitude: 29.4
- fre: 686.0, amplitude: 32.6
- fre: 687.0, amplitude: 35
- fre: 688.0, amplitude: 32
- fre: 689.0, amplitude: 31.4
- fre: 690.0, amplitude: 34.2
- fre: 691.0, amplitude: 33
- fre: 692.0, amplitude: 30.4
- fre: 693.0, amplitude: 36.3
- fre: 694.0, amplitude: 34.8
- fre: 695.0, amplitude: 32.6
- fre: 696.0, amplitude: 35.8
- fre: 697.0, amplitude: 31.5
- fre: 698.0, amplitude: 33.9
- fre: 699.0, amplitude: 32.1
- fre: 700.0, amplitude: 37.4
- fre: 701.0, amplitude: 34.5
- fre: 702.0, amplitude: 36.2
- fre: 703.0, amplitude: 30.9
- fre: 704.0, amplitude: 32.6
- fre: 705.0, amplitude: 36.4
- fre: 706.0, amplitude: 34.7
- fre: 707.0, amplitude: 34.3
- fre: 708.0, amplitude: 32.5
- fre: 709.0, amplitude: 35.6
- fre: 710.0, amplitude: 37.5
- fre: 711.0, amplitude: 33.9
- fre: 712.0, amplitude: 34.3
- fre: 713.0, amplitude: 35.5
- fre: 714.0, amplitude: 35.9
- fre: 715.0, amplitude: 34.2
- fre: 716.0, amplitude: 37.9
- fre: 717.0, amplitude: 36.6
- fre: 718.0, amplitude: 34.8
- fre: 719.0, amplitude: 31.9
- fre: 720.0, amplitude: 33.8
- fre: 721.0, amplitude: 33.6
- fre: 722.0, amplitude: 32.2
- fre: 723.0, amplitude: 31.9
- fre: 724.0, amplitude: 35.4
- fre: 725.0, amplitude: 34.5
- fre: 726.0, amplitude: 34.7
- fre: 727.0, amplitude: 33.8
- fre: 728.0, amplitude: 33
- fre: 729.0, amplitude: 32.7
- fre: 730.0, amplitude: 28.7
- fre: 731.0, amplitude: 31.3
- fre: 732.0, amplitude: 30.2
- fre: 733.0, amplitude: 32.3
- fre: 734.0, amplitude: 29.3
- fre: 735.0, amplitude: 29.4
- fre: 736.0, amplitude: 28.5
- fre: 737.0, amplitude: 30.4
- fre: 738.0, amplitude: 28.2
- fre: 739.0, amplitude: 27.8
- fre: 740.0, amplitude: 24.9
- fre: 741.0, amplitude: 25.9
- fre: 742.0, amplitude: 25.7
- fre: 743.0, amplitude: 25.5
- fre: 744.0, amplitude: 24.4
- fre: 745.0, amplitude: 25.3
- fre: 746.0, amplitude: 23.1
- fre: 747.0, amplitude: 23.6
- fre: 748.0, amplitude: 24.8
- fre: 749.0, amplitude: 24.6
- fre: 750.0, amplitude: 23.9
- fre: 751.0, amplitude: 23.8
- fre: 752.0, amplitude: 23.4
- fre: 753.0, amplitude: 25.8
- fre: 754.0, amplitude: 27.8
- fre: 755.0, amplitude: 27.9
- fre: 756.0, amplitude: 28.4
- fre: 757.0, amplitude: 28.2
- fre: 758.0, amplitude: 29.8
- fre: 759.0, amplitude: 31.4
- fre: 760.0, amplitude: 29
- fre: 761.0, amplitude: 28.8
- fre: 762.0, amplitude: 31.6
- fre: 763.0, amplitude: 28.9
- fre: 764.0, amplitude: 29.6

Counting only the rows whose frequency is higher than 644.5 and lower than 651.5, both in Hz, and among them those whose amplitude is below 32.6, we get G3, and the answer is 6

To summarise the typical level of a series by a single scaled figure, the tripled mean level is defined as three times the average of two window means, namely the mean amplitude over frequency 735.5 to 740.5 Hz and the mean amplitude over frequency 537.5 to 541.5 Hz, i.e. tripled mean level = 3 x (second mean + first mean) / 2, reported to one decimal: 88.4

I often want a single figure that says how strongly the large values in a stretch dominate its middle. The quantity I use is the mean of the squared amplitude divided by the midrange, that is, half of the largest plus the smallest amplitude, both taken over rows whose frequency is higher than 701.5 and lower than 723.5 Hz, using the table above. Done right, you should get 34.5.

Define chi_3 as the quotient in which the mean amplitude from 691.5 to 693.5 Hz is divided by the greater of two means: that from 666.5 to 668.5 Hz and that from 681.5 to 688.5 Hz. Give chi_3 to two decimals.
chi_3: 1.02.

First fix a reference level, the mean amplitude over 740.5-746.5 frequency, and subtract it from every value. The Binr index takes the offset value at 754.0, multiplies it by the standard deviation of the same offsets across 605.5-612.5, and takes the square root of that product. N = 1.4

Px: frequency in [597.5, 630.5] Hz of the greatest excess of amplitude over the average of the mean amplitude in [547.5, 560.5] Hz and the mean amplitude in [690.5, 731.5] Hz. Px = 600.0 Hz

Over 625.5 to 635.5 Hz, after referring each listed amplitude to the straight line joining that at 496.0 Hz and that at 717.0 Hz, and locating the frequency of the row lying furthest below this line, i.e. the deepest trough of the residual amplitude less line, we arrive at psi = 626.0 Hz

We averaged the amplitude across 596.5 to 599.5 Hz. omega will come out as 30.1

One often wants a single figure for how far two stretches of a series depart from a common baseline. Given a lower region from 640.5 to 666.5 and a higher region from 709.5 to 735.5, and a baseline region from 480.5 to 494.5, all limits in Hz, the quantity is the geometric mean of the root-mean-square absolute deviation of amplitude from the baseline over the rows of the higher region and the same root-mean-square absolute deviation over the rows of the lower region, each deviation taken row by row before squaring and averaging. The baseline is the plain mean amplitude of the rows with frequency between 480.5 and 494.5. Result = 2.56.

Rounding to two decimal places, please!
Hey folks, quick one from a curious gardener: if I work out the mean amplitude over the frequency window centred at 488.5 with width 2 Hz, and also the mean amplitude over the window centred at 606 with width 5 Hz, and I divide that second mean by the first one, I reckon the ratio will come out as 1.01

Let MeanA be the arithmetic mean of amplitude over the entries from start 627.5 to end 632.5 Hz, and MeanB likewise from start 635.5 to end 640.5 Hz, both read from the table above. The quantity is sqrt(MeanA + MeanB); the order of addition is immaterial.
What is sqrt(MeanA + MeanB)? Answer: 8.06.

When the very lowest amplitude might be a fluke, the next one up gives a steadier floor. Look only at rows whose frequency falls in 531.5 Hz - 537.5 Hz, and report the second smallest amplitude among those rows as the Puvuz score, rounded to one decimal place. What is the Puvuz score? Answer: 31.1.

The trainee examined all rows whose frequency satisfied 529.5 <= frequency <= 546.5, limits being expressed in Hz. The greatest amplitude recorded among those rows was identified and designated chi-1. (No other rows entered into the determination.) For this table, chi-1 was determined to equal 32.7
